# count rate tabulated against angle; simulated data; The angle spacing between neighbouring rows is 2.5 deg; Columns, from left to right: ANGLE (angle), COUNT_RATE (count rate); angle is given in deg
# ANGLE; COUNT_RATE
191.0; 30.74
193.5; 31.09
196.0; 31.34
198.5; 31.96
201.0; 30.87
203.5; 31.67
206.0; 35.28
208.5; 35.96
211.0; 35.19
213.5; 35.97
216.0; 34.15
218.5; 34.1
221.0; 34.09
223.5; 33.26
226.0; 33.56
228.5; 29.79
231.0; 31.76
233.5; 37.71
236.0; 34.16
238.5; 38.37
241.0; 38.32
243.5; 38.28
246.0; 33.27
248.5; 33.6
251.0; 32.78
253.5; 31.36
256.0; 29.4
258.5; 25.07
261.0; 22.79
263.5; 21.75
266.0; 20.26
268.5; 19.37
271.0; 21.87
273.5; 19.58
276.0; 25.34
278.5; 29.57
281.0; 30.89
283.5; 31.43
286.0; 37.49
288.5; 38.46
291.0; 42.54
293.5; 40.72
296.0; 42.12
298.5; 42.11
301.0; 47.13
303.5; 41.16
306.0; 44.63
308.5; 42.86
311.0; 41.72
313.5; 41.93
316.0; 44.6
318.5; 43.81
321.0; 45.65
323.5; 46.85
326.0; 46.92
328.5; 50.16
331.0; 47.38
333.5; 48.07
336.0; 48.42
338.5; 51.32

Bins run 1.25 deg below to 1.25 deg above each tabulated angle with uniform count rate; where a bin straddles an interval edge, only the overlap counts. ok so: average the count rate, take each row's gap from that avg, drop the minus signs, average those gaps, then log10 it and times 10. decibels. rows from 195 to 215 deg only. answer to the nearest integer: 3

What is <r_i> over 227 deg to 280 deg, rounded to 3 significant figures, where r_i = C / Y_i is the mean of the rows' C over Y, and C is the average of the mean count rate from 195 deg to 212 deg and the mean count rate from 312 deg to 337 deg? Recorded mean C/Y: 1.43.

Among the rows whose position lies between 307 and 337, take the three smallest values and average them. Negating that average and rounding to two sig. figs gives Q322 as -42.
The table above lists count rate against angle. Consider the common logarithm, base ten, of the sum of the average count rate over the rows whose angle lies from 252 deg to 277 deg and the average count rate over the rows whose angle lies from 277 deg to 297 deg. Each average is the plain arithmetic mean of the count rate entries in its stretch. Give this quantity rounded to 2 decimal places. 1.78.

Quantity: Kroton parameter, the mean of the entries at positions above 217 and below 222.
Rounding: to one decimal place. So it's 34.1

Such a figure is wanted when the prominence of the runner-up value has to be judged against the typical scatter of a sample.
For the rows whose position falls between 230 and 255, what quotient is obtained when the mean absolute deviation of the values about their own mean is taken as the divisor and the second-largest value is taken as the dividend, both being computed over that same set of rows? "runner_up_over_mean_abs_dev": 15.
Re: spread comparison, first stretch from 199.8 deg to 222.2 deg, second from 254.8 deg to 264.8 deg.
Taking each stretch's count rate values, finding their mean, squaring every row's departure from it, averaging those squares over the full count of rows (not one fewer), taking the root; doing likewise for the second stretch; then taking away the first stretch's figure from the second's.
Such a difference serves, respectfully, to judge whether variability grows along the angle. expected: 1.2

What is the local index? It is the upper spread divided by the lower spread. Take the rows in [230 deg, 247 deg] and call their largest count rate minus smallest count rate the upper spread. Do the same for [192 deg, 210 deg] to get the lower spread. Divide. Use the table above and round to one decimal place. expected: 1.3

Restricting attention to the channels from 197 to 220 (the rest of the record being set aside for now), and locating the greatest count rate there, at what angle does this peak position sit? 213.5 deg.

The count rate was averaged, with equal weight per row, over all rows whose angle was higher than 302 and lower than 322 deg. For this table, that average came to 43.3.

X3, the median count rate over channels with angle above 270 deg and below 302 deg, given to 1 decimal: 37.5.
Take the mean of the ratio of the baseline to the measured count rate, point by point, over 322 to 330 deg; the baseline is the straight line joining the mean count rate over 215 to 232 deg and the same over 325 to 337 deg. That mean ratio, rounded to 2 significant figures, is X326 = 0.99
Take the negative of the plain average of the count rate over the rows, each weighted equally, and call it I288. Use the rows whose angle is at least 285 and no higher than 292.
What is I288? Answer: -39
